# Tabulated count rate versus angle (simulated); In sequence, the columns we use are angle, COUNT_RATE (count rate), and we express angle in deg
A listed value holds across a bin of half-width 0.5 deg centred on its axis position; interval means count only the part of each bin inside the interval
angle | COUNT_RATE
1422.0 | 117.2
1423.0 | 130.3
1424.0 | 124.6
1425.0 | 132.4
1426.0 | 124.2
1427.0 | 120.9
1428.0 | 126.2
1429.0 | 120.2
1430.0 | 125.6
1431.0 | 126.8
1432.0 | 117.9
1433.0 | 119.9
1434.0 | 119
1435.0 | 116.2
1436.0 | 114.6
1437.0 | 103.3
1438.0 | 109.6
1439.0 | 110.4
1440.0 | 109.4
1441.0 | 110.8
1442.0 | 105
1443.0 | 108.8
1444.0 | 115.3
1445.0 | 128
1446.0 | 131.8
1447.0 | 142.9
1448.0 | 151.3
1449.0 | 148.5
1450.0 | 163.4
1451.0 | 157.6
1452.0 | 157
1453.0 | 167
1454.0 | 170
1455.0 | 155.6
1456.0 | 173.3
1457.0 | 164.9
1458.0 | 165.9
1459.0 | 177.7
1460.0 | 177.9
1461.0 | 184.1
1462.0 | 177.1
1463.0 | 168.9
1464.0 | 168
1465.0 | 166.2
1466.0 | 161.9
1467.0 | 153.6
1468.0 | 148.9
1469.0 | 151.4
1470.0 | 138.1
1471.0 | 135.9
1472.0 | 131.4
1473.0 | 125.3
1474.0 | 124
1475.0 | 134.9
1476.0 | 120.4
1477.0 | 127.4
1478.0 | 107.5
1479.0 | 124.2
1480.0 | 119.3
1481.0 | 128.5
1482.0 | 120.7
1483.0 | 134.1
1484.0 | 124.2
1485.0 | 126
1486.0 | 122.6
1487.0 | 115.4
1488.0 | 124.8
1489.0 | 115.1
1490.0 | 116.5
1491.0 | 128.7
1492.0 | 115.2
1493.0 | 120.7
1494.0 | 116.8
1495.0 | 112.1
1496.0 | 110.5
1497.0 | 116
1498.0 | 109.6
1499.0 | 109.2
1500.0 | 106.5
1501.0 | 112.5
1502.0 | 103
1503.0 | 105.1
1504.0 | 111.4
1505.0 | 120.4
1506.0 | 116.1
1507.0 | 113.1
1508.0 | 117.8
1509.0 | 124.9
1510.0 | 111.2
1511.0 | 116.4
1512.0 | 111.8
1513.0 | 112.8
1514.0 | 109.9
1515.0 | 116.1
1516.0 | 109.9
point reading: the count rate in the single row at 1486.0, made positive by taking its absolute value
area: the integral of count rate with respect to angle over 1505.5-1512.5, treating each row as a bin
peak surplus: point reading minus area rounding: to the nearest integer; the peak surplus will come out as -689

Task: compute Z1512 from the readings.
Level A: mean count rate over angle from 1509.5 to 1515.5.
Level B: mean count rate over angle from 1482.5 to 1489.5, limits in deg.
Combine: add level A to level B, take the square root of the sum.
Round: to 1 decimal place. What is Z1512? 15.4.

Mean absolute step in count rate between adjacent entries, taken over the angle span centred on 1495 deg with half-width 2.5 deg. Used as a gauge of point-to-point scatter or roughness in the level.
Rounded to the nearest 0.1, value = 3.9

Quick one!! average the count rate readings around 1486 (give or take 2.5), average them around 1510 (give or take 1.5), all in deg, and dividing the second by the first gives 0.96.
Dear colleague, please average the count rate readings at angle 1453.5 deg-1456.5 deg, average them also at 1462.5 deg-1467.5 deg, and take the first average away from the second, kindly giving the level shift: -3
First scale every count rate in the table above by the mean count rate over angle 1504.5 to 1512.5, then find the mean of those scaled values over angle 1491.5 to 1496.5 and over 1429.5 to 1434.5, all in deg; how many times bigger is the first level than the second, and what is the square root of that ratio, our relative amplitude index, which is 0.97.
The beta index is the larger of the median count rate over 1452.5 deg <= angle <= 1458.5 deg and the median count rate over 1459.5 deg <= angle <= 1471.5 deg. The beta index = 166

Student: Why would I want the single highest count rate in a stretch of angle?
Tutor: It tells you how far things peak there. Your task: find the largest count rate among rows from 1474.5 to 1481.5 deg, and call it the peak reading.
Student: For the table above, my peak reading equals 134.9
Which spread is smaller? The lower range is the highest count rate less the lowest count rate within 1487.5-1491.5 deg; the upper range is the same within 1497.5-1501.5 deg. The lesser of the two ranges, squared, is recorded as 36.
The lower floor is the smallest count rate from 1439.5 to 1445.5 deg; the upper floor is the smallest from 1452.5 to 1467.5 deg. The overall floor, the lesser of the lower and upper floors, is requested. 105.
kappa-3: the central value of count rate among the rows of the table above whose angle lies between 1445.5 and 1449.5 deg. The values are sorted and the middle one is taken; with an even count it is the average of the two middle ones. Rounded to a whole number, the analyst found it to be 146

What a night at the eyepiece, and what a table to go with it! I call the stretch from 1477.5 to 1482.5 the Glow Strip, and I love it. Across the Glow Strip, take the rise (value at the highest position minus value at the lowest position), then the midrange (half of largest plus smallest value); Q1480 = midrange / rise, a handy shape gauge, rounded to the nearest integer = 9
